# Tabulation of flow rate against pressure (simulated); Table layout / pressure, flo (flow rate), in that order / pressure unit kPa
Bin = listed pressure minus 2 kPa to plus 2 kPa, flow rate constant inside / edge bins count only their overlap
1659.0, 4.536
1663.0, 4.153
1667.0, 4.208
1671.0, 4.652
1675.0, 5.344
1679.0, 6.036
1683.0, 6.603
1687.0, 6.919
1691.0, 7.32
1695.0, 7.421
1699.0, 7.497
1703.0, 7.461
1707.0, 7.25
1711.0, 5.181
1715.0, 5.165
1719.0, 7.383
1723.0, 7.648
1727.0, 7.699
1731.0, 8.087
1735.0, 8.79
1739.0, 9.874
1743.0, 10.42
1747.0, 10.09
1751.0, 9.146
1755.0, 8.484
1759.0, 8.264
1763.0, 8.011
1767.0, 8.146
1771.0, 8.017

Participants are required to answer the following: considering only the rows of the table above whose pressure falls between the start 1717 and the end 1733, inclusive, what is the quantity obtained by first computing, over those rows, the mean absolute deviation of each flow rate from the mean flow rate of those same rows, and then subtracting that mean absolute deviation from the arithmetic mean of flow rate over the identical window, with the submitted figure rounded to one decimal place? 7.5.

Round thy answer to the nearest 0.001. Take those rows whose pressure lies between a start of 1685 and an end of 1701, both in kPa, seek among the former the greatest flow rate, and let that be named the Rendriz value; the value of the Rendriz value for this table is 7.497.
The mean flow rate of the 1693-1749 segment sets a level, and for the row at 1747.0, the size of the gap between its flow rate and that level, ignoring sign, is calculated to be 2.2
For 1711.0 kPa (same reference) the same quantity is 2.7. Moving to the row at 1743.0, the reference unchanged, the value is 2.6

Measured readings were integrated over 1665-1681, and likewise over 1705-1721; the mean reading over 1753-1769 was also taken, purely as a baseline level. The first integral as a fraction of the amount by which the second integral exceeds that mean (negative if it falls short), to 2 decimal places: 0.88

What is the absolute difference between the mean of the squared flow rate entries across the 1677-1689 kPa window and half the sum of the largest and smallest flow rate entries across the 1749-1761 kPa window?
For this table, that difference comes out 34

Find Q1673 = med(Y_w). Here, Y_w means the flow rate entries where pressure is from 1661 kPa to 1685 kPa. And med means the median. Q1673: 5.0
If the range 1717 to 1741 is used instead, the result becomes 7.9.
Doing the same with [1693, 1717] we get 7.3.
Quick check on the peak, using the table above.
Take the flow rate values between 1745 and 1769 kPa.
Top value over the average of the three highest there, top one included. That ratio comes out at 1.09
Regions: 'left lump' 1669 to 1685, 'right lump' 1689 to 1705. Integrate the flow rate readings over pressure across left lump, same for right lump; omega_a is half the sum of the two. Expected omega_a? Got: 105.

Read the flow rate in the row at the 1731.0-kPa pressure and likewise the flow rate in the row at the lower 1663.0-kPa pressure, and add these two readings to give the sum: 12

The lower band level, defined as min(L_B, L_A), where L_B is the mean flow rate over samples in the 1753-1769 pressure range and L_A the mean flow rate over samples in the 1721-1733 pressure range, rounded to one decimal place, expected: 7.8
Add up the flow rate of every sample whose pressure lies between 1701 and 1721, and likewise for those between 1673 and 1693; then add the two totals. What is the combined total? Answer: 65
